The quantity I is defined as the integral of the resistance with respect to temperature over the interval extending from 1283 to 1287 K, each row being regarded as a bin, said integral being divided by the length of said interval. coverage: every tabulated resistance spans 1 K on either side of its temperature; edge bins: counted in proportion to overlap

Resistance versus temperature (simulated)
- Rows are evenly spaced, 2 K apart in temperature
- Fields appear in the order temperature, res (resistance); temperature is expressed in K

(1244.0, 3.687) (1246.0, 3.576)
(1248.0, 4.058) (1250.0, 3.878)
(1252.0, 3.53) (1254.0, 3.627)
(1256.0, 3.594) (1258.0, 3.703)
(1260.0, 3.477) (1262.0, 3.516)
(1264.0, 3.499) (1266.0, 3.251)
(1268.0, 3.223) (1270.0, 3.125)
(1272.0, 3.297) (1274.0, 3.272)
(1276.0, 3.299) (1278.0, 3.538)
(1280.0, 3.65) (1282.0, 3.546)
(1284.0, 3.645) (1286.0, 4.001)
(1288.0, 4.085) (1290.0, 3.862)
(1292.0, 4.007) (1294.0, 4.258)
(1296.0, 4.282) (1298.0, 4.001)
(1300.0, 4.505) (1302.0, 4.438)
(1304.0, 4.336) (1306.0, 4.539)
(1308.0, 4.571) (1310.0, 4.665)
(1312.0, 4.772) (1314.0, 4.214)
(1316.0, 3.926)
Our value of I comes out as 3.82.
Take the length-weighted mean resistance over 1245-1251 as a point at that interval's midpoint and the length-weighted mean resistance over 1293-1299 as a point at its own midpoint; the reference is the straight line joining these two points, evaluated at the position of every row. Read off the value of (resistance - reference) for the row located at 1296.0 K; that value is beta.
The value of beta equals 0.10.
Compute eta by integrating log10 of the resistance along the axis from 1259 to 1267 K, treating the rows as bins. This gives 4.3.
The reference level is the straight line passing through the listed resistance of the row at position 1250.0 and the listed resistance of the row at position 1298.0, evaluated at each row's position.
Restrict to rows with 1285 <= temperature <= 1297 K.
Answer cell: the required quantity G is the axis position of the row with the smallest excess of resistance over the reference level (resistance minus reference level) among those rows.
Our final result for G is 1290.0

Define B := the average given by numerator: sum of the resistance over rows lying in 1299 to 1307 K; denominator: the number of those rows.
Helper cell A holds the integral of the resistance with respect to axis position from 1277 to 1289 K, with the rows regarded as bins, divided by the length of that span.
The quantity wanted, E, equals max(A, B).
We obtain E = 4.5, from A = 3.7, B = 4.45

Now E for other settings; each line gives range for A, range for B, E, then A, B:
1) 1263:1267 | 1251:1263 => 3.6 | 3.4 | 3.57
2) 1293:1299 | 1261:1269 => 4.2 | 4.2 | 3.37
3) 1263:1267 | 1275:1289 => 3.7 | 3.4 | 3.68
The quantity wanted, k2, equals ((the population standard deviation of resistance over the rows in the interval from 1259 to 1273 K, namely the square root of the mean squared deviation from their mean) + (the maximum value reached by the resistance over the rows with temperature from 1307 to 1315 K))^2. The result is 24.2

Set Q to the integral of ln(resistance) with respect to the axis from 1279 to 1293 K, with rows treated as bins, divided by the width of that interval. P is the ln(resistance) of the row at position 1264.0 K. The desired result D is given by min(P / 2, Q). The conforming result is 0.63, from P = 1.25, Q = 1.34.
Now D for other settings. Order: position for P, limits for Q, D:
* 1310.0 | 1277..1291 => 0.77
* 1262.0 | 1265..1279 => 0.63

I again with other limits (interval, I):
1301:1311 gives 4.51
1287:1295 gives 4.05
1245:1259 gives 3.71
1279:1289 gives 3.79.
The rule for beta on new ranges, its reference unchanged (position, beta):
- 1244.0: -0.12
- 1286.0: -0.11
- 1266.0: -0.71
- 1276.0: -0.74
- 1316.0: -0.40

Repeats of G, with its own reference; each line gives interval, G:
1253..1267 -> 1266.0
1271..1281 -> 1274.0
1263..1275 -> 1270.0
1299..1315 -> 1314.0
